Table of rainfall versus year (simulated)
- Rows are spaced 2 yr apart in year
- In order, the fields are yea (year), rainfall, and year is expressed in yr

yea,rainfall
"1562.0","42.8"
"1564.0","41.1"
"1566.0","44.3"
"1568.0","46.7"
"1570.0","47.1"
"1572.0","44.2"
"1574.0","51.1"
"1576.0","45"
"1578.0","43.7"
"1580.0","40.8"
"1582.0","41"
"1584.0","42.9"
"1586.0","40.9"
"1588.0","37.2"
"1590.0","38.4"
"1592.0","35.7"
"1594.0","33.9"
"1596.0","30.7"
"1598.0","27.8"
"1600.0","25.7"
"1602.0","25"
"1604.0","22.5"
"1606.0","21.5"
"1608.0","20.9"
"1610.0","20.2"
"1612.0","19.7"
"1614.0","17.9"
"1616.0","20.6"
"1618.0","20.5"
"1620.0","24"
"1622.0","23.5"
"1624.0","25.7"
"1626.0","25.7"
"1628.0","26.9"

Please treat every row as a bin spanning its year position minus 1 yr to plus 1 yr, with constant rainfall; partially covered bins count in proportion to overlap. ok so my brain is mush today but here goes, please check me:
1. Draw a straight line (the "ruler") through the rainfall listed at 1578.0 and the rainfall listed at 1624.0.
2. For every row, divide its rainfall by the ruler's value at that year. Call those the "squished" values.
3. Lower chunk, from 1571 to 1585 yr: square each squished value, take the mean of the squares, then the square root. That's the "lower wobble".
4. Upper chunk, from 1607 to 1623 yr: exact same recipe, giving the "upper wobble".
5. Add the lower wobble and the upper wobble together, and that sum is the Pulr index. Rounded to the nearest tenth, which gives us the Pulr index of 1.7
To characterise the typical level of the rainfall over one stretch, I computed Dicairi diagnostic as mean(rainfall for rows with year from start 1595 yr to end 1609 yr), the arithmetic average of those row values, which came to 25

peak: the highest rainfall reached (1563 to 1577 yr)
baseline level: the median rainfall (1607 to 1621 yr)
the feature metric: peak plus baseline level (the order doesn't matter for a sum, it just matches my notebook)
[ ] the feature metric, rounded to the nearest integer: 72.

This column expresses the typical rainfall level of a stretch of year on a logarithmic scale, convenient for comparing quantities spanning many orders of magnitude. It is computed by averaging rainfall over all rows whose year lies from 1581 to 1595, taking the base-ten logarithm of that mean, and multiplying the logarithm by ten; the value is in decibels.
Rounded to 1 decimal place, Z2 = 15.9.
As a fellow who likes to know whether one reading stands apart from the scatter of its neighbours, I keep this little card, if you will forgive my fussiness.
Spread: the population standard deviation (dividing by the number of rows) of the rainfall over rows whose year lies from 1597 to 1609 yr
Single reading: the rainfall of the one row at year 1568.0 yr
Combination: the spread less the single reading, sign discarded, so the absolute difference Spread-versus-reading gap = 44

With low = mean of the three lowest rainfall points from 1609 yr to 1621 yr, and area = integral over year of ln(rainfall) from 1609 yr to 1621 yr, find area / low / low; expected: 0.10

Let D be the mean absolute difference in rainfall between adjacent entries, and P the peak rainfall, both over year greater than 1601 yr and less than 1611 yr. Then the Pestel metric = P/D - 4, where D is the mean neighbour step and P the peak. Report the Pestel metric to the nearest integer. 17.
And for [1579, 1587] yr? 27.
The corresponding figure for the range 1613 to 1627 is 13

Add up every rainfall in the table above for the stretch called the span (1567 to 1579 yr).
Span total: 278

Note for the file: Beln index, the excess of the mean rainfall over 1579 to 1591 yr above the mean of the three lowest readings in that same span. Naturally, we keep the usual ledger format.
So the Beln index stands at 1.4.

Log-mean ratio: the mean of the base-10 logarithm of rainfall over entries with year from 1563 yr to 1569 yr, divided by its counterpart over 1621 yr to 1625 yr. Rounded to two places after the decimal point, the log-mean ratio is 1.18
